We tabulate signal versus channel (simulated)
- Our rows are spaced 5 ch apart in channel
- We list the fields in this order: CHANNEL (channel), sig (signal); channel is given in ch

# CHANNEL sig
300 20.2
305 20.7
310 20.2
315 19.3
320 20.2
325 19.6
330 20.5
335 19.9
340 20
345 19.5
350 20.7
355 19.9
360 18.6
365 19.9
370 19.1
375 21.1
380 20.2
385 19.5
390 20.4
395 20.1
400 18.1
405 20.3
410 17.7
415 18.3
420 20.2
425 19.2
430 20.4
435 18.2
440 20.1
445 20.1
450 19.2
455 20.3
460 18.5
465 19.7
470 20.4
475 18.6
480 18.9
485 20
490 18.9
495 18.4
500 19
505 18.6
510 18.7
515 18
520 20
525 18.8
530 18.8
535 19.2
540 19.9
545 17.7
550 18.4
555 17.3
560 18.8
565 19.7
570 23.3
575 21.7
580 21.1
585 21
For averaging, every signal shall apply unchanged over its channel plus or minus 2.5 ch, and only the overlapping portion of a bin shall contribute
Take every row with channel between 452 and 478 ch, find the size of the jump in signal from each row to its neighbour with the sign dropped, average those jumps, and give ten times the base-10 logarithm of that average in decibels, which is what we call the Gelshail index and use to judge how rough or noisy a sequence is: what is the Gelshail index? 1.4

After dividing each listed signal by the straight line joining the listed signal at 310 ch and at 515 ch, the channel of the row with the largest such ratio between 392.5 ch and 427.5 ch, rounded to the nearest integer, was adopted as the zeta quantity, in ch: 420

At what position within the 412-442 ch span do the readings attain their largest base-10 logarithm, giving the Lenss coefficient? 430 ch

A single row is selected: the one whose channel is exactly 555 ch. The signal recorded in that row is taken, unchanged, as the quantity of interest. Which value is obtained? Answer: 17.3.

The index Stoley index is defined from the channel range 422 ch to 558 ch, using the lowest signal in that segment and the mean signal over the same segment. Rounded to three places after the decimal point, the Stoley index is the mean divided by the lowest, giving 1.103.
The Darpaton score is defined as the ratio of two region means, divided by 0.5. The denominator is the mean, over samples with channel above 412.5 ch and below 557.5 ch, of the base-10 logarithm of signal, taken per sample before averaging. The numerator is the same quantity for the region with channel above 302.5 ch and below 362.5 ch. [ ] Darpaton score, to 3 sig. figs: 2.03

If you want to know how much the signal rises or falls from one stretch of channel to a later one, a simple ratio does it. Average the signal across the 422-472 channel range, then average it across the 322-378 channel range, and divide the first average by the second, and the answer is 0.99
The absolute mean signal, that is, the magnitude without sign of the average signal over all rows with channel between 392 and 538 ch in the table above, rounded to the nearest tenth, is 19.2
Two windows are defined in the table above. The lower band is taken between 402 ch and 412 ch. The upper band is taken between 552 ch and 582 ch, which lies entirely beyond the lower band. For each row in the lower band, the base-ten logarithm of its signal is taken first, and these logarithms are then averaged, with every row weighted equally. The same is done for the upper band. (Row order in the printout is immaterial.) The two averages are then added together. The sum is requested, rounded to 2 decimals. 2.58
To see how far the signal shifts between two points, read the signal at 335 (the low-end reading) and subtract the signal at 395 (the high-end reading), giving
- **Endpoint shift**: -0.2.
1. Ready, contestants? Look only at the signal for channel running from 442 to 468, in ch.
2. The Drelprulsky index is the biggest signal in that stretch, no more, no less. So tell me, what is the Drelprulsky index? 20.3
